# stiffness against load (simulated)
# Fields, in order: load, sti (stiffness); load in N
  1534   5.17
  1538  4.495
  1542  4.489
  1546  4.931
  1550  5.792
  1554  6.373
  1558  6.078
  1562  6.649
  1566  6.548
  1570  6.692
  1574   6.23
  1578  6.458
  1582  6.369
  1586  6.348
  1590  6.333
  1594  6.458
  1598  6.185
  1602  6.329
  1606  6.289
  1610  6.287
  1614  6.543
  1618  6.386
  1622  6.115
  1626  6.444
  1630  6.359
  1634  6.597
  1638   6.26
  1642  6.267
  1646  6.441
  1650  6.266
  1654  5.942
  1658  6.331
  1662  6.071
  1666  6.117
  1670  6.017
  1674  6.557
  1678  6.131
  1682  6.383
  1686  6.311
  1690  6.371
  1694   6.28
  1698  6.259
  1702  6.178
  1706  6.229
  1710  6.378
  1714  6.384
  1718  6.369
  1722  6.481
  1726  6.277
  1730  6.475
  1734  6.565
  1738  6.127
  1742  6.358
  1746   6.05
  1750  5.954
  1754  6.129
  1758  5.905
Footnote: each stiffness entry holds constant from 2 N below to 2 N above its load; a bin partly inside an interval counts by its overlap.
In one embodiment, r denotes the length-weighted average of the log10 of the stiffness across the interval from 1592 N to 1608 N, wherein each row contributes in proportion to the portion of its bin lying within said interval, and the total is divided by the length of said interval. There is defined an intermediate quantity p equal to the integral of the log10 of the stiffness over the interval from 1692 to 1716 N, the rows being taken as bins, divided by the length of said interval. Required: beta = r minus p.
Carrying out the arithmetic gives 0.002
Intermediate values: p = 0.798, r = 0.800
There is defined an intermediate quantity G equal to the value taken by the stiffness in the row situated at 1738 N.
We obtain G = 6.127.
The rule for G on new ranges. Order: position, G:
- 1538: 4.495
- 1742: 6.358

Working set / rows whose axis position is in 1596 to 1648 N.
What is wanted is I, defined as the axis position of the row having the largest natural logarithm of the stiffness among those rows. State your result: 1634 N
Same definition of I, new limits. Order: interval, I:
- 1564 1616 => 1570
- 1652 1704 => 1674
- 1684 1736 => 1734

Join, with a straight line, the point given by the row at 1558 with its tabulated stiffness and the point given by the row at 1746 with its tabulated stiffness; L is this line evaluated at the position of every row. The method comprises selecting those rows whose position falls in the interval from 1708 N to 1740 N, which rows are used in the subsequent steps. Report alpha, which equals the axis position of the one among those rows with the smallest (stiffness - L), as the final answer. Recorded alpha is 1738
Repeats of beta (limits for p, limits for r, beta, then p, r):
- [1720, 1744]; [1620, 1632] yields -0.005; 0.805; 0.800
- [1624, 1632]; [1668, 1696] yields -0.008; 0.806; 0.799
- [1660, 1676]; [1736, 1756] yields -0.005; 0.791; 0.787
